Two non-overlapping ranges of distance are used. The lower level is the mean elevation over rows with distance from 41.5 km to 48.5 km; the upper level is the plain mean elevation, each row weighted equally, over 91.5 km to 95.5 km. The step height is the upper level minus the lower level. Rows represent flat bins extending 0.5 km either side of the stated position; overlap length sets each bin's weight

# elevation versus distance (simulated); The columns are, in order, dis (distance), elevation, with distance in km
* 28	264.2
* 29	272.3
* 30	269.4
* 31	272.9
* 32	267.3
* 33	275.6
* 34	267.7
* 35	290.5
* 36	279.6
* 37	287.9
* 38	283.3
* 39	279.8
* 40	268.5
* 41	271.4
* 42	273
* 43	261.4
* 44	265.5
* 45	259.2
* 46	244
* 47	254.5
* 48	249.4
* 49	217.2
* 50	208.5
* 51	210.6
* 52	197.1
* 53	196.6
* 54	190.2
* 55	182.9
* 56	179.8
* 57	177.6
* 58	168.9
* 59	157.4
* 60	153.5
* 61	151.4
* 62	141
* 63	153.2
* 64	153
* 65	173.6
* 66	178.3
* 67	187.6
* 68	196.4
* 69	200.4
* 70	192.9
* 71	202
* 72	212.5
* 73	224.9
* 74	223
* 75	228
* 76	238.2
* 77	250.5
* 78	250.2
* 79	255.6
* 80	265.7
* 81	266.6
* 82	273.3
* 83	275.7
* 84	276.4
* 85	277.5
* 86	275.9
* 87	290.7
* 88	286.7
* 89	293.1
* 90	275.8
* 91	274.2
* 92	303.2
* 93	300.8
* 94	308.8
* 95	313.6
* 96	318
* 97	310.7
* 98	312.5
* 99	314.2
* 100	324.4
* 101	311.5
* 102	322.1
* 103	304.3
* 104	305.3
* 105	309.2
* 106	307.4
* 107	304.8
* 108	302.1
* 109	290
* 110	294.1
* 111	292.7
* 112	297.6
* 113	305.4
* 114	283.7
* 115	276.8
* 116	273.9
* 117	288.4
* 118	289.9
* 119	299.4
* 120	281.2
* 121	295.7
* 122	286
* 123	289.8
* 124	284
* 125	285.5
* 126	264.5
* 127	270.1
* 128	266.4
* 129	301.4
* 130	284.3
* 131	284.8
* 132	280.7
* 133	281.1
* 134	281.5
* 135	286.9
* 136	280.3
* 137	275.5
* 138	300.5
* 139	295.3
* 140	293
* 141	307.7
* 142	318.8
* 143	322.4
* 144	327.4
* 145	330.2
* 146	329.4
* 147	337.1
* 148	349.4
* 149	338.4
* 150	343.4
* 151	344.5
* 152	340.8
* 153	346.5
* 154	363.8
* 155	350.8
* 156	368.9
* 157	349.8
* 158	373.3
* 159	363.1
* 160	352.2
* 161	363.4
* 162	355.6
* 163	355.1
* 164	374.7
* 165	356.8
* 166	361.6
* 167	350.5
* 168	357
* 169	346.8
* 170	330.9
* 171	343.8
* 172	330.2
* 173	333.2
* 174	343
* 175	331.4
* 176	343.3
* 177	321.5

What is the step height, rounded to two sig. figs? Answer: 48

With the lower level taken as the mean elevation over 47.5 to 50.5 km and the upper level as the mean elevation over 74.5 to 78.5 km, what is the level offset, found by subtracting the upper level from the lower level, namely -17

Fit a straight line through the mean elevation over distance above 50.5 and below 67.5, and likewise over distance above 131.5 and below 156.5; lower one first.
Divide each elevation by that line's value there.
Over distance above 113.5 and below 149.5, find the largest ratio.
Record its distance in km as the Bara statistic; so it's 119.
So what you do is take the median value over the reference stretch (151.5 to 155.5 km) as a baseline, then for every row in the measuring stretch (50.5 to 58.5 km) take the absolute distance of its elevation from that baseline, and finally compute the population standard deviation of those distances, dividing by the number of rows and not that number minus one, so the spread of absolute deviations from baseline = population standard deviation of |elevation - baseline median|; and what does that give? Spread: 12.4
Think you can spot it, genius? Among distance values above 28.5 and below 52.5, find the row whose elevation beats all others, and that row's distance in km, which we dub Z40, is 35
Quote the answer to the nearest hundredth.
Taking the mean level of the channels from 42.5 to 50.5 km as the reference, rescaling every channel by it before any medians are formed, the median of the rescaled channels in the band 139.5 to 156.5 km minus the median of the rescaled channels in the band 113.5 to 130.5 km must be 0.22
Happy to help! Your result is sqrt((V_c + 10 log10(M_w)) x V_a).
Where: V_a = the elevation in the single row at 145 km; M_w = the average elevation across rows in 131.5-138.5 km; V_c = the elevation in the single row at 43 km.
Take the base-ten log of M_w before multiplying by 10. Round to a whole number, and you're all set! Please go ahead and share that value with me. 307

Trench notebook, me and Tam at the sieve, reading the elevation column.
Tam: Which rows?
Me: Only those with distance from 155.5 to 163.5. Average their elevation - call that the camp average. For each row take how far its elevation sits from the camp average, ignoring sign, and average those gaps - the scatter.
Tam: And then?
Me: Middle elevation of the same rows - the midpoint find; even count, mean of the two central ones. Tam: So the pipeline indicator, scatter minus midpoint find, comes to -352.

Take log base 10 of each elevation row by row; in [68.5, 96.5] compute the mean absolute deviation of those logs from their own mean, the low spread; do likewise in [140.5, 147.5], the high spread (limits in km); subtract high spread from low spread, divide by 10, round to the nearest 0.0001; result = 0.0041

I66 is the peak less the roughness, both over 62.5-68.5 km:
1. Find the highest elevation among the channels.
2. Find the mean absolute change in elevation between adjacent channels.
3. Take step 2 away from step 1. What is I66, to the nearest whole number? 188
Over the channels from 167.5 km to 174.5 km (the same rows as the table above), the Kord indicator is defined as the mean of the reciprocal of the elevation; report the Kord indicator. 0.0029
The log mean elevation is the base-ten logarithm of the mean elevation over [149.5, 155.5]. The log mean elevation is 2.54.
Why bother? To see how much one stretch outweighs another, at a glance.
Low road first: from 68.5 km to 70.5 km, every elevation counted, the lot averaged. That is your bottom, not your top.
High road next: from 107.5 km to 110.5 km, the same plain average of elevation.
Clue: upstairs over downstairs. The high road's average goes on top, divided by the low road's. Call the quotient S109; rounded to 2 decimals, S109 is 1.50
